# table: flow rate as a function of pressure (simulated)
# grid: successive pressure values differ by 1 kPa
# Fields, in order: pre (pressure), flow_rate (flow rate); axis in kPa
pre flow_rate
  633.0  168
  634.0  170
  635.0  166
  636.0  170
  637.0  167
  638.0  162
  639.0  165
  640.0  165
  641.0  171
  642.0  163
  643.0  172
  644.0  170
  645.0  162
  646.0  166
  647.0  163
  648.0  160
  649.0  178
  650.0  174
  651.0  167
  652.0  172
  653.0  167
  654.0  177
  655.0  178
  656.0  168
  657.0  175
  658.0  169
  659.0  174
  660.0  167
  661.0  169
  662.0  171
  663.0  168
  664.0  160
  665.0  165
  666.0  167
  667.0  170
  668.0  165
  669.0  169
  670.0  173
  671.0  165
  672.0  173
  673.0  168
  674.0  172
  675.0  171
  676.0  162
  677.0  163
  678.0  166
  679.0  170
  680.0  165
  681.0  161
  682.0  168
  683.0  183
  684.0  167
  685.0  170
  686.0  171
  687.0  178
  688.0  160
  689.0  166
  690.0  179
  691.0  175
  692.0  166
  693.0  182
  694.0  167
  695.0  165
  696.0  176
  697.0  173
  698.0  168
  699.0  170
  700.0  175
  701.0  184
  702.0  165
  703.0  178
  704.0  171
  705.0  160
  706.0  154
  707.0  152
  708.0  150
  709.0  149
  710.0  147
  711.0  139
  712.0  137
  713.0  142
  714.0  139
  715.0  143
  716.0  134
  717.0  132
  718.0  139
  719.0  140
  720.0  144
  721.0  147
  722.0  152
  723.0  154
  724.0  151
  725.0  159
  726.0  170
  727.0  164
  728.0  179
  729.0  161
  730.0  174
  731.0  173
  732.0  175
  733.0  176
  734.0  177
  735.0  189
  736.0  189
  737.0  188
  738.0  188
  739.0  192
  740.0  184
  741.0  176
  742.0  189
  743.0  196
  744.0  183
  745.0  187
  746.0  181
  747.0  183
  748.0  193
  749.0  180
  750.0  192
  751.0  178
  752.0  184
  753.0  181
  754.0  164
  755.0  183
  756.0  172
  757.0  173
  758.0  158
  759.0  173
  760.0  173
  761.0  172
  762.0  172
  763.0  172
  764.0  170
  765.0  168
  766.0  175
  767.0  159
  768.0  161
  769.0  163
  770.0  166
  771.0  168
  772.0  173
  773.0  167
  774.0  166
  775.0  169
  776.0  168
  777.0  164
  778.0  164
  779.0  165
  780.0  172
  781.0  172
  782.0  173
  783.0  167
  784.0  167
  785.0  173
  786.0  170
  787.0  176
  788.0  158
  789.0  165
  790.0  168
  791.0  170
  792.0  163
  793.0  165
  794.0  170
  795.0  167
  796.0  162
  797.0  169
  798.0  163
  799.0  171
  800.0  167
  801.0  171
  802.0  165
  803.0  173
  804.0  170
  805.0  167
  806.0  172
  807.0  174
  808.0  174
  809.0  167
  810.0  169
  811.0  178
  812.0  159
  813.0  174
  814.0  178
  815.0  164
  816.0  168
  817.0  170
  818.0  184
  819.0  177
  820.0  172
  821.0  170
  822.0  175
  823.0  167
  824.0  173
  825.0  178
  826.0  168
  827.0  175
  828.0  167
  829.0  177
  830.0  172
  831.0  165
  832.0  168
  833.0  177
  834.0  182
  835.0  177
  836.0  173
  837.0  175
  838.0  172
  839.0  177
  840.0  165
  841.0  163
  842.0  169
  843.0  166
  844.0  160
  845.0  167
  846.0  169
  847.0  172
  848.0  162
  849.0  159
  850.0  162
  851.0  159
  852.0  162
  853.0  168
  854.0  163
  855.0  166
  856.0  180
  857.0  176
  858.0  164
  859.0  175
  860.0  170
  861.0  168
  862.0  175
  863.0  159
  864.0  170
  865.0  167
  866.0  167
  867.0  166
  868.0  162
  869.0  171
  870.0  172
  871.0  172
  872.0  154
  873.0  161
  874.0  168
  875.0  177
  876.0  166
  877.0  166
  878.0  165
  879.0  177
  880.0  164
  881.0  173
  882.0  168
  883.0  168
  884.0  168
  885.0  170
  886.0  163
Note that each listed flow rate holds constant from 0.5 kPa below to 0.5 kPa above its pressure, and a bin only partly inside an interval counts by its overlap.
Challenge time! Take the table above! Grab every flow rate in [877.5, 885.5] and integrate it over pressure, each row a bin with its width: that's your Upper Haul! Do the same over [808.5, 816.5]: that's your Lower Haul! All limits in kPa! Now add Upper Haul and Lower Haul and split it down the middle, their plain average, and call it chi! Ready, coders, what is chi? 1355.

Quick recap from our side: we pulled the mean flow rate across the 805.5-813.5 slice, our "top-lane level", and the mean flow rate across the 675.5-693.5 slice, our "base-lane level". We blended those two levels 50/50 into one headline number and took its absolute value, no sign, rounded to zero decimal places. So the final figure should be 170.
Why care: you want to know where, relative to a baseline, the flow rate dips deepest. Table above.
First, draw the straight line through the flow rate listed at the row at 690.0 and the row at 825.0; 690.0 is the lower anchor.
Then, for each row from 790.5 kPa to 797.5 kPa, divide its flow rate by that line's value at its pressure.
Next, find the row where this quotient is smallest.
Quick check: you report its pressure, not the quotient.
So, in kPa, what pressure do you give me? 796.0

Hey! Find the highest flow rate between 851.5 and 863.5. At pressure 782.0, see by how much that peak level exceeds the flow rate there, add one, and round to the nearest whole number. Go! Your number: 8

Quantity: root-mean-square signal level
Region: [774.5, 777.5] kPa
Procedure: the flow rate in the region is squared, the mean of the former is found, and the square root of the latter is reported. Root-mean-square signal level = 167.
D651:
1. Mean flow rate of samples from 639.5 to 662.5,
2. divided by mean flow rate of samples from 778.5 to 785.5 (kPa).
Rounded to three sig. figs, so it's 0.998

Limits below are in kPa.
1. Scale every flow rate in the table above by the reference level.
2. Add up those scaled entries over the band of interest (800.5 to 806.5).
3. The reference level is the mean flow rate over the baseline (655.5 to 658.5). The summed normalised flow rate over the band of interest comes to 6.0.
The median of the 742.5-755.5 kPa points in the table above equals 183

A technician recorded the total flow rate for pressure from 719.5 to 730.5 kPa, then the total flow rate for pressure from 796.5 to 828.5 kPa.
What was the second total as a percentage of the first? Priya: 312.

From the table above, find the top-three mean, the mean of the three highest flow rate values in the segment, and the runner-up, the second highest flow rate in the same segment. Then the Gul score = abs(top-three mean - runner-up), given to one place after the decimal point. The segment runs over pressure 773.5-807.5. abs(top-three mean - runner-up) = 0.3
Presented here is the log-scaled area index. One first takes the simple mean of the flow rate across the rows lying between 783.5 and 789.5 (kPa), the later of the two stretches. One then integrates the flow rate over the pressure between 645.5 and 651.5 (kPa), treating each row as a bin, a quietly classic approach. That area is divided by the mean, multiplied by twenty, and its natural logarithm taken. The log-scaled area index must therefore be 4.79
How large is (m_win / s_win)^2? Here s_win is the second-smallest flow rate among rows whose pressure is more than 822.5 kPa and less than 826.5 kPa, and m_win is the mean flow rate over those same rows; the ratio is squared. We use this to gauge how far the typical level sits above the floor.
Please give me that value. 1.04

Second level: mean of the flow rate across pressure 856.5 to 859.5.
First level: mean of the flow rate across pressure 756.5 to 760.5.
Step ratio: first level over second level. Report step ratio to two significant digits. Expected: 0.99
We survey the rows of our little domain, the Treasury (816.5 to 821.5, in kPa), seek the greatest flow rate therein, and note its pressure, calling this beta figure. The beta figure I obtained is 818.0 kPa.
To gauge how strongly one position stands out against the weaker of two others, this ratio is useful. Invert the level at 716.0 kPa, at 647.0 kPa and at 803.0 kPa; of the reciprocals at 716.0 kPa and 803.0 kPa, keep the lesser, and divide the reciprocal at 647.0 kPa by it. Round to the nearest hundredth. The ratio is 1.06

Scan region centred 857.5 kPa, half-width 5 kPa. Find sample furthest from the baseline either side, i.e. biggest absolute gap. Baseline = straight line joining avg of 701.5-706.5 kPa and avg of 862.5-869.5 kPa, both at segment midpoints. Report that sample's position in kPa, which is 856.0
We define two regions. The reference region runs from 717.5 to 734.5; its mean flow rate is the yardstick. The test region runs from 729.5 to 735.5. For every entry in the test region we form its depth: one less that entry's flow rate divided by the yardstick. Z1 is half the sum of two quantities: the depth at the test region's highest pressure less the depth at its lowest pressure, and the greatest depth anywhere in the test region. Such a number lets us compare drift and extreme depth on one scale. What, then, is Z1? -0.084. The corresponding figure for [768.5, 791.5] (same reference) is -0.013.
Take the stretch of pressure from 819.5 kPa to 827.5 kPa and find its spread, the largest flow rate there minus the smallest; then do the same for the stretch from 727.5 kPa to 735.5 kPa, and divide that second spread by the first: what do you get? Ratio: 2.5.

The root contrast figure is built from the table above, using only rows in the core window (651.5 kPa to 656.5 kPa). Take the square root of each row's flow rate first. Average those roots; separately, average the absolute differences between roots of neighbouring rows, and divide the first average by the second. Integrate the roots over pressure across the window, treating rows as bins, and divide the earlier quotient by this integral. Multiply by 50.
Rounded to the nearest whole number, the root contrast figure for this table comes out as 40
